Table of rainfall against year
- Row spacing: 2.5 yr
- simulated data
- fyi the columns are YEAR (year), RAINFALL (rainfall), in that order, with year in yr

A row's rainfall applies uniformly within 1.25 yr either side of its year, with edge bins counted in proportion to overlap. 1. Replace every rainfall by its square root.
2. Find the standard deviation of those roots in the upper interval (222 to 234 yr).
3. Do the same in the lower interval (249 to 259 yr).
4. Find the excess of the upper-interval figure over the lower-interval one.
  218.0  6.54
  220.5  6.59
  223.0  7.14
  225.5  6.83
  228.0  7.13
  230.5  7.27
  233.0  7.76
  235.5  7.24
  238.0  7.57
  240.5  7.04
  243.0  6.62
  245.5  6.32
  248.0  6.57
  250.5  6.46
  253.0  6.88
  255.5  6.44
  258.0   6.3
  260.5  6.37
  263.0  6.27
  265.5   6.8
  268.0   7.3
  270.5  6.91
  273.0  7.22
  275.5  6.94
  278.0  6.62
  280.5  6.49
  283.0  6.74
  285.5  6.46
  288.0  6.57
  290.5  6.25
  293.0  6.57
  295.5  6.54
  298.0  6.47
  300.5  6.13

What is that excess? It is 0.01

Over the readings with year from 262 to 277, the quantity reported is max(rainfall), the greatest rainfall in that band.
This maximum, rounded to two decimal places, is 7.30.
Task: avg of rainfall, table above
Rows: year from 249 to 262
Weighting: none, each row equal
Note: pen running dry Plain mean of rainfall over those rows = 6.49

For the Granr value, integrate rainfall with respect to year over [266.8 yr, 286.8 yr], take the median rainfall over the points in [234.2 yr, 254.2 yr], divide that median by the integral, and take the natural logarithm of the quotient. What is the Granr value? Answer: -3.01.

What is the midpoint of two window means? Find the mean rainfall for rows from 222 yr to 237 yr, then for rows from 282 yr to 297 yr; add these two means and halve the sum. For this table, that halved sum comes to 6.88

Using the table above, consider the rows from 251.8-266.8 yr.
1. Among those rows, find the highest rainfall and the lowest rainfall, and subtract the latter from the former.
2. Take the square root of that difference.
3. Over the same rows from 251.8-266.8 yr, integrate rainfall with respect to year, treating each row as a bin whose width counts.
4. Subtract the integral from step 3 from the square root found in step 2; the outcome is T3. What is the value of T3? -97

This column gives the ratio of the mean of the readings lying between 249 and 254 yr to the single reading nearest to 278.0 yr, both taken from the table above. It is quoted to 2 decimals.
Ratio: 1.01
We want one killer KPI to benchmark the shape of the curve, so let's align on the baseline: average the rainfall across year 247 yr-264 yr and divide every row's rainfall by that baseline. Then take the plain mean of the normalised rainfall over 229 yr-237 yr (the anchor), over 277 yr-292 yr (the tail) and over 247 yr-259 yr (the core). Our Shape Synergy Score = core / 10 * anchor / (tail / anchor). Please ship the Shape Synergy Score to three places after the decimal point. 0.132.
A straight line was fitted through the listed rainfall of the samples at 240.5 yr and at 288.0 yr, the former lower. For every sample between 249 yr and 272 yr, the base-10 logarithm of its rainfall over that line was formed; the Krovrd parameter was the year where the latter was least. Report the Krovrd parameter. 258.0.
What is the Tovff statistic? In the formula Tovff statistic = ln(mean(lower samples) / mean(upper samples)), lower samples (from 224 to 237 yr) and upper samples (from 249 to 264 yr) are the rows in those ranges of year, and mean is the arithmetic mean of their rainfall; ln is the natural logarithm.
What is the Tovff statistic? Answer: 0.12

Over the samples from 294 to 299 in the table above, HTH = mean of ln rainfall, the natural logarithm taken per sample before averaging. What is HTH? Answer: 1.873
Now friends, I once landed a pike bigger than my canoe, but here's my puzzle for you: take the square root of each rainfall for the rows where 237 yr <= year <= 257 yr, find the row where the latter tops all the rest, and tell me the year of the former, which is 238.0 yr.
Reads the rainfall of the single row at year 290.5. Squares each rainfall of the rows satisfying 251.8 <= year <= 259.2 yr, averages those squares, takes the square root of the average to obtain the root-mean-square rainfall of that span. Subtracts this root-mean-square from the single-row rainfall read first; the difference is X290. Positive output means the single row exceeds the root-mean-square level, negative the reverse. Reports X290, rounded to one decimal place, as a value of -0.3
